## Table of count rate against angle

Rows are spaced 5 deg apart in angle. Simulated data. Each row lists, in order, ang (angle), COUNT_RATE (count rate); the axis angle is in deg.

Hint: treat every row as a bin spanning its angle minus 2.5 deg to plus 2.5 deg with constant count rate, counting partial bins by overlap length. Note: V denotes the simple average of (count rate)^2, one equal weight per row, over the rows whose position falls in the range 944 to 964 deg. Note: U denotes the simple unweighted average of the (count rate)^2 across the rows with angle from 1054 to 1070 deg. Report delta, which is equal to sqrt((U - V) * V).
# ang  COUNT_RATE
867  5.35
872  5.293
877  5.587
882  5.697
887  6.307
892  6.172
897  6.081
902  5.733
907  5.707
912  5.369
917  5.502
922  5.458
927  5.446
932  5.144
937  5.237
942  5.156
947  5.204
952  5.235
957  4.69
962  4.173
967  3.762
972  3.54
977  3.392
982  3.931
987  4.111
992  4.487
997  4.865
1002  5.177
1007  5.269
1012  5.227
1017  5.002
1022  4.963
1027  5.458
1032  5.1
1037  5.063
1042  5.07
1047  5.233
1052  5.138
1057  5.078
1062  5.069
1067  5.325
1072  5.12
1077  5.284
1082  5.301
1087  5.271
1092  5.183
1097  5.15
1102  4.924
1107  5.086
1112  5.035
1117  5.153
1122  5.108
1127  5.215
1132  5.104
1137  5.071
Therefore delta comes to 9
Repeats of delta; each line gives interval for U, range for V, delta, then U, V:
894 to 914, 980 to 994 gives 16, 33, 17.5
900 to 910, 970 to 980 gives 16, 33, 12.0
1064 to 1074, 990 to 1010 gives 8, 27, 24.6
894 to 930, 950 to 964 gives 14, 32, 22.3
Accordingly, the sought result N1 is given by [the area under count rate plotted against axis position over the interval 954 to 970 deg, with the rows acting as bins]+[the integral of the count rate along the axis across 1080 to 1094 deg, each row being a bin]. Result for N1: 141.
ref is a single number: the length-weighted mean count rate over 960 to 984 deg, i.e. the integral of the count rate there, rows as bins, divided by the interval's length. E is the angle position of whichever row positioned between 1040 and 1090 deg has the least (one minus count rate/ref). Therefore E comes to 1067 deg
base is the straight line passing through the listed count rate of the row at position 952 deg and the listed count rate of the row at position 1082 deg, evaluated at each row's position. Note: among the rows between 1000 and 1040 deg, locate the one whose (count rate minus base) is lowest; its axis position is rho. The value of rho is 1022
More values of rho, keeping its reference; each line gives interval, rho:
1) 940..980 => 977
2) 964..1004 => 977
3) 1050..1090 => 1062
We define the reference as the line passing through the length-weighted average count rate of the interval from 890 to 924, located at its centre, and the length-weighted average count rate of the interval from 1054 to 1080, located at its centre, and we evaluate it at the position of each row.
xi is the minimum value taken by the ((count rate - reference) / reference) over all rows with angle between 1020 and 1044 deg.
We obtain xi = -0.07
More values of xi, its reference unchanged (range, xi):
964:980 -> -0.38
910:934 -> -0.09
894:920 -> -0.06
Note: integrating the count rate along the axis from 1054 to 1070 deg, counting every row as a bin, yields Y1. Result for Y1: 82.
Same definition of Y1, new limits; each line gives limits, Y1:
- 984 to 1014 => 145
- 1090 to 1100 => 52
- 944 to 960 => 80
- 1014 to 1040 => 133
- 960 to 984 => 90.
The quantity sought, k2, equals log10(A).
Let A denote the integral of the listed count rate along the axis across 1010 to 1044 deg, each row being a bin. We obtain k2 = 2.24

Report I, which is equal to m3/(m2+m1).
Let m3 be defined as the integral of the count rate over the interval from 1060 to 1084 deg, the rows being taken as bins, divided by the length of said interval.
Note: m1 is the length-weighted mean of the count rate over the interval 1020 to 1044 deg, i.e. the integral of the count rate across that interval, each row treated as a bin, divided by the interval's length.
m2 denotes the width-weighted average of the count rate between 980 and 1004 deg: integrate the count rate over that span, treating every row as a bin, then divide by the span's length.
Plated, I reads 0.541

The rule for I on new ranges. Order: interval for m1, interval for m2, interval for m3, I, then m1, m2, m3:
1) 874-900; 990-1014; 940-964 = 0.447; 5.95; 5.01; 4.90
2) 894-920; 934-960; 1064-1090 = 0.488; 5.68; 5.09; 5.26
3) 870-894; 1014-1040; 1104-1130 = 0.468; 5.81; 5.12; 5.12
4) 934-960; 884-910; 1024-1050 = 0.468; 5.09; 5.98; 5.18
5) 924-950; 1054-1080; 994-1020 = 0.489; 5.24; 5.18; 5.09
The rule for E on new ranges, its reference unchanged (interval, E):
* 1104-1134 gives 1127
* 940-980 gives 952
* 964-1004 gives 1002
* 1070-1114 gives 1082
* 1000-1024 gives 1007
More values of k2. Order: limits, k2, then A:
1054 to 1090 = 2.27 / 187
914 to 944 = 2.20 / 160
